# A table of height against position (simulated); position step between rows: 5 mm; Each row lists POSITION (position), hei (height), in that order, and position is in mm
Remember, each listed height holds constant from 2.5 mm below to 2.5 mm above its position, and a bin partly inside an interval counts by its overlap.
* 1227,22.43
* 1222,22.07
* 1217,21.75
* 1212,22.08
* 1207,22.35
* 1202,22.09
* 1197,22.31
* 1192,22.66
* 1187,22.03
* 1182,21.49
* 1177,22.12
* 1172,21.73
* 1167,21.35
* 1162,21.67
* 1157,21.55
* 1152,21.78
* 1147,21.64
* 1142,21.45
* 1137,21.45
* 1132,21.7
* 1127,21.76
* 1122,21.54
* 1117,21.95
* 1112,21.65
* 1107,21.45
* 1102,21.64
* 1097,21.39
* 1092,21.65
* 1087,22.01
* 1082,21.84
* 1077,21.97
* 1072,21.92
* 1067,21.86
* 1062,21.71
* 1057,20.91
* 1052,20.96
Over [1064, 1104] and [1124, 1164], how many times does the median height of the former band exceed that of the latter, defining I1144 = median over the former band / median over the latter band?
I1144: 1.01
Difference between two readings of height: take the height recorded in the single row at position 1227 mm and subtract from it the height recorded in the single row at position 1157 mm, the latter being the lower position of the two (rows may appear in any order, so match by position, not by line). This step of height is 0.88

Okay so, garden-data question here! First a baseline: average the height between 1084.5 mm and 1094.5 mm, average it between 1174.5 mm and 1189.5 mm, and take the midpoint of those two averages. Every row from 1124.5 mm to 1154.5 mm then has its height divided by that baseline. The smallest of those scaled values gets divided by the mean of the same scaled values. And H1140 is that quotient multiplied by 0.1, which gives 0.0992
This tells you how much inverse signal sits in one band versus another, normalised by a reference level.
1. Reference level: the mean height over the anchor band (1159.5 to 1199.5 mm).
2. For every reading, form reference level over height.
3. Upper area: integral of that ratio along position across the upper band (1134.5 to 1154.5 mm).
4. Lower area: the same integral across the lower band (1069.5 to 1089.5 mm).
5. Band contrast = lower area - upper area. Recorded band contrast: -0.33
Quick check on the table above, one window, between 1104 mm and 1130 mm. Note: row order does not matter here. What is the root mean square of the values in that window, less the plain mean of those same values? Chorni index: 0.0007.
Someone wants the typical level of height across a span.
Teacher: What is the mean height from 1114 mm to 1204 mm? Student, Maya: 21.8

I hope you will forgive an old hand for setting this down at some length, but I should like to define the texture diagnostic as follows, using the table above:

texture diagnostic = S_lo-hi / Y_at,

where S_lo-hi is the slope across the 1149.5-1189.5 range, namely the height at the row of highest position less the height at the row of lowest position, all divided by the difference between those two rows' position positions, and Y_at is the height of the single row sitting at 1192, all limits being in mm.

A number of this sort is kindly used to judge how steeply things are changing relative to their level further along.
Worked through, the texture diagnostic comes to 0.0003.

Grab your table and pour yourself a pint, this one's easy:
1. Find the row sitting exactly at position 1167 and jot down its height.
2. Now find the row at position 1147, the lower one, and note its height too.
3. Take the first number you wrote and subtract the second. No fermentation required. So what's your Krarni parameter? -0.3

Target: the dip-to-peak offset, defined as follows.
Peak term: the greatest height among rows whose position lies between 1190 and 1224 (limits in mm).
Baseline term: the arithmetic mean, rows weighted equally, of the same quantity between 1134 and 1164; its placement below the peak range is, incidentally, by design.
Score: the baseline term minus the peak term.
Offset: -1.1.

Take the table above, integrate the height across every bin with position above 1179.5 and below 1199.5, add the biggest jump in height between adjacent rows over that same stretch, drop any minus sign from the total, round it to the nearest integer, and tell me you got 443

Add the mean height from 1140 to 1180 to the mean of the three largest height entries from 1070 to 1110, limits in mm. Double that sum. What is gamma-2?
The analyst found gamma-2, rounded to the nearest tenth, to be 87.3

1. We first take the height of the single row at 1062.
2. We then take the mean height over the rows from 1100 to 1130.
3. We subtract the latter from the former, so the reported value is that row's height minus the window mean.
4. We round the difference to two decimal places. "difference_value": 0.04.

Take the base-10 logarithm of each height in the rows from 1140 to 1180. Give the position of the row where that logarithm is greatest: 1177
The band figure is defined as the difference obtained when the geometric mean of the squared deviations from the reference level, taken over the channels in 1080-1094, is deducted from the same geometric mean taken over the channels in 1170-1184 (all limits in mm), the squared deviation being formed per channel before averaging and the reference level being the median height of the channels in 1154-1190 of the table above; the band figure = 0.018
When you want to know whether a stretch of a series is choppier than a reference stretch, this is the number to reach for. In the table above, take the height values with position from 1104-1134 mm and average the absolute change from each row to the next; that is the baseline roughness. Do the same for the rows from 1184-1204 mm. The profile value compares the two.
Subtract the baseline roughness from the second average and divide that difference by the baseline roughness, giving 0.68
